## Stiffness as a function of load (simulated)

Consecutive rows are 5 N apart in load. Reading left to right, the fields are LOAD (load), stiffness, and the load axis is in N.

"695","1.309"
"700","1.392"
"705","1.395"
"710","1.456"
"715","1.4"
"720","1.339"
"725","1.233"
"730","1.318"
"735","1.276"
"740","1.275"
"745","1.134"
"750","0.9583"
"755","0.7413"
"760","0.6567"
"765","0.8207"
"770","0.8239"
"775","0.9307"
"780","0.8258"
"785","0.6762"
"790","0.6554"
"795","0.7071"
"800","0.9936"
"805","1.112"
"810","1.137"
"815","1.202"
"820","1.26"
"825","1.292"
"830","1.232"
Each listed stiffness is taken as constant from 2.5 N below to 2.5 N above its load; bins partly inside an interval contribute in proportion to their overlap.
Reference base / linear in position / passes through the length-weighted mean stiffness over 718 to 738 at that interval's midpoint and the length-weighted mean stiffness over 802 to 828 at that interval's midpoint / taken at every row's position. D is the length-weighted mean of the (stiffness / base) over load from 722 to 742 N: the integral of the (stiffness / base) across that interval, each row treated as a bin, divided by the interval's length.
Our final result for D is 0.99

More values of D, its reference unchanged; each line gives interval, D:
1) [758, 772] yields 0.62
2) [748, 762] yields 0.62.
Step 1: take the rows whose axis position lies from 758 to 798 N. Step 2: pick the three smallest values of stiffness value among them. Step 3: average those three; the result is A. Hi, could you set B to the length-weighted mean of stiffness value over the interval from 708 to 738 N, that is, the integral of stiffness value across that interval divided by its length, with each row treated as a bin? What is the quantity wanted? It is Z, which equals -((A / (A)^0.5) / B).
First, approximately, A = 0.66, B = 1.3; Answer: -0.61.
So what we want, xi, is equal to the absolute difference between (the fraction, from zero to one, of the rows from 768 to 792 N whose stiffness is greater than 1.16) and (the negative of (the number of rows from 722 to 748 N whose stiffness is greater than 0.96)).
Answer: 5.0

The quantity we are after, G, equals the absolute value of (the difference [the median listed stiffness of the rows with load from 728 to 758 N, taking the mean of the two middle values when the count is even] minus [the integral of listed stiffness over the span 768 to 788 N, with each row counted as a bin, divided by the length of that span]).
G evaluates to 0.39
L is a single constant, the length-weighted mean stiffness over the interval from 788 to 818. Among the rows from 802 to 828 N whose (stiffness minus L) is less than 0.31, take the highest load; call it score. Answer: 820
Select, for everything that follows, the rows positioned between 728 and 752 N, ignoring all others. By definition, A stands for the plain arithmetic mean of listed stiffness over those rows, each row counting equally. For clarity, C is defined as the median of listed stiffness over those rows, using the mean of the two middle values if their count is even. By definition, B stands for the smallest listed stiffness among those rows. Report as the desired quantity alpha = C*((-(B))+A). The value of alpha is 0.30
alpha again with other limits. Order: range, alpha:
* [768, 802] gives 0.12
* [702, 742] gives 0.14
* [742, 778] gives 0.17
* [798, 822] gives 0.17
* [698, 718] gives 0.03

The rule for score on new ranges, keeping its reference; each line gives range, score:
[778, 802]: 800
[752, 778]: 775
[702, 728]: 725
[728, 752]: 750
